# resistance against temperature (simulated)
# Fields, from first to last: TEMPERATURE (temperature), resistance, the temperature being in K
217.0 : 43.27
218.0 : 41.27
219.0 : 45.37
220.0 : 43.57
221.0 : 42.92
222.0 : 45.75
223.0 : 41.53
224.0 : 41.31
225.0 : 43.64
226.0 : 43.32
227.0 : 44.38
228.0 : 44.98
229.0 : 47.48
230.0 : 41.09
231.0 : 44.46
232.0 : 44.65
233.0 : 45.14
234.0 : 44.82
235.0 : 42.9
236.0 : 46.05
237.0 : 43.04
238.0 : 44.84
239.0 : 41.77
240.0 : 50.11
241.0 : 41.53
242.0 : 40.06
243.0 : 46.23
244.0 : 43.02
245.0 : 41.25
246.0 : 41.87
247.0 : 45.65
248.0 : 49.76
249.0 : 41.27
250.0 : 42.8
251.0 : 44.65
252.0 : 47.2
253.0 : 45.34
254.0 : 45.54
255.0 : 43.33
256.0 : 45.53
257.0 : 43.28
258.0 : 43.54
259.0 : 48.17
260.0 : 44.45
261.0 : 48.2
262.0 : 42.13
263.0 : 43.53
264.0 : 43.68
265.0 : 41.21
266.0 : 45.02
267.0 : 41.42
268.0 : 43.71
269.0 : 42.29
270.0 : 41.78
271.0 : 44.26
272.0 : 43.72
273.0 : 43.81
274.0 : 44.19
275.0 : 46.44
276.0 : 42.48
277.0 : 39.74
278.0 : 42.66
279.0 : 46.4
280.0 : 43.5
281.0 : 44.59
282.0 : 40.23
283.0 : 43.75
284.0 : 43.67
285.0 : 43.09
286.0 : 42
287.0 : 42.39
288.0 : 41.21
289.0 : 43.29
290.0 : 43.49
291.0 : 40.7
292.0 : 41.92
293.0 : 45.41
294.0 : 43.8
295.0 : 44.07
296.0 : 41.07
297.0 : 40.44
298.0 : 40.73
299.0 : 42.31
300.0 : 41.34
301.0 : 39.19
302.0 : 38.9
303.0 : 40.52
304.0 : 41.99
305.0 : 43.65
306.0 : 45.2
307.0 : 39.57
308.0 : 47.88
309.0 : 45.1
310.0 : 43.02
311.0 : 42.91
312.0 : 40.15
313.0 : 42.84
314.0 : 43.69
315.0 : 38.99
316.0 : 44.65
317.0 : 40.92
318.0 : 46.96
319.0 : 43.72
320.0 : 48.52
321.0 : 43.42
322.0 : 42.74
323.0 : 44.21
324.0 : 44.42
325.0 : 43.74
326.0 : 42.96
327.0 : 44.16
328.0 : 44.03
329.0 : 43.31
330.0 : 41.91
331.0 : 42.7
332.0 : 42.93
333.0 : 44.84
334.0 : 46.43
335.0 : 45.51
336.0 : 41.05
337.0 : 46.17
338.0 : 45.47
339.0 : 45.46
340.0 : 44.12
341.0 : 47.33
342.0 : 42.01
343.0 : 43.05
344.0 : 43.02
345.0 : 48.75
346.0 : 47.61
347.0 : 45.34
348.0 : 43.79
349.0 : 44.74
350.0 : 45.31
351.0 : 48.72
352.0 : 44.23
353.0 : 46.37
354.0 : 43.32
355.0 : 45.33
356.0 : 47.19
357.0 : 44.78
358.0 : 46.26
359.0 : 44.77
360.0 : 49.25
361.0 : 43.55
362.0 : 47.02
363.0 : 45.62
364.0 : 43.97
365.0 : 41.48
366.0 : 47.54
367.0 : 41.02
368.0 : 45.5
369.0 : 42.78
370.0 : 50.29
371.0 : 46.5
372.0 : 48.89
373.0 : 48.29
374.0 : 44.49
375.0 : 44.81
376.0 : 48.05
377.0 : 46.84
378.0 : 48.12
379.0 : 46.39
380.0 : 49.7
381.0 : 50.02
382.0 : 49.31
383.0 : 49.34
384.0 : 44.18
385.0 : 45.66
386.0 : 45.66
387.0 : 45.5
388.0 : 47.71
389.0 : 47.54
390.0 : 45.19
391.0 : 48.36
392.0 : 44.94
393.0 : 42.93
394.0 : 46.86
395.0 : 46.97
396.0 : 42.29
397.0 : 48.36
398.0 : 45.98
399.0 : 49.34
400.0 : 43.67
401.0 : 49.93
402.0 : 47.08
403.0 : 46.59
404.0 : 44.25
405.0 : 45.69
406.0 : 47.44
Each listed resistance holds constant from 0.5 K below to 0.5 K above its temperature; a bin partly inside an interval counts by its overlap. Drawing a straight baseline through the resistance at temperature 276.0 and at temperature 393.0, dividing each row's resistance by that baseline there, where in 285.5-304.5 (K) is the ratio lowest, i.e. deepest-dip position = 302.0 K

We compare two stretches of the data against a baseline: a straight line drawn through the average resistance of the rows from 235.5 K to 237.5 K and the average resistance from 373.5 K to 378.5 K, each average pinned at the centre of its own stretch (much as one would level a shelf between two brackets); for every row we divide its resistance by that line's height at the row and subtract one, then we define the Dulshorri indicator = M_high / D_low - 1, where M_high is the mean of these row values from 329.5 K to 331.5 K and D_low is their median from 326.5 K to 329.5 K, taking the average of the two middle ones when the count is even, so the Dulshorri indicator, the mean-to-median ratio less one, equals 1.0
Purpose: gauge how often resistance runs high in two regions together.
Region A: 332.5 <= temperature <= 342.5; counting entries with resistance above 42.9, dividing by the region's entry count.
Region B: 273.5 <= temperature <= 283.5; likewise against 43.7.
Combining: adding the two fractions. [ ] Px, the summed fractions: 1.30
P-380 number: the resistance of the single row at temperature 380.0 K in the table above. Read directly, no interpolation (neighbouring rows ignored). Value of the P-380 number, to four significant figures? 49.70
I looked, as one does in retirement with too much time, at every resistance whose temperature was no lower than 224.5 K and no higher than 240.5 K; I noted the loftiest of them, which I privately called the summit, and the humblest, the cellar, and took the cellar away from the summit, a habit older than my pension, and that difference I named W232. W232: 9.0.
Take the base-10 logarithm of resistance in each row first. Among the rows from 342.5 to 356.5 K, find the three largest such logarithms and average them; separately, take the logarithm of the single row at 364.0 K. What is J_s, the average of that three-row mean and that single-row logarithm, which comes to 1.66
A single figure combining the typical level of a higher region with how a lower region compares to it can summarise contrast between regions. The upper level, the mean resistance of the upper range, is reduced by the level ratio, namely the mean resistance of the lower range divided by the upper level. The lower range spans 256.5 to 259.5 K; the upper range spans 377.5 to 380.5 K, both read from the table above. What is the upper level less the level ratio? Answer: 47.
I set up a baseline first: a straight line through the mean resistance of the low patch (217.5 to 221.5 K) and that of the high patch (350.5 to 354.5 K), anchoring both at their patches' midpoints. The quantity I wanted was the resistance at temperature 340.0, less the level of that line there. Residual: -1.3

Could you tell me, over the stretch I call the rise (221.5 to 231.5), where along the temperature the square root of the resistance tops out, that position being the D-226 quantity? 229.0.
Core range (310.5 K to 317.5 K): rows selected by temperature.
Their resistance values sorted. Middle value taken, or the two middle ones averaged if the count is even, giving 42.8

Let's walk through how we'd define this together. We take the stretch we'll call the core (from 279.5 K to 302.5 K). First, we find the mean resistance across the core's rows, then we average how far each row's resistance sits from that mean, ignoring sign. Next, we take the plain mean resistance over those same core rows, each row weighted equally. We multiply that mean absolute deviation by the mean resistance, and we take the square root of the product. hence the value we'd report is 7.8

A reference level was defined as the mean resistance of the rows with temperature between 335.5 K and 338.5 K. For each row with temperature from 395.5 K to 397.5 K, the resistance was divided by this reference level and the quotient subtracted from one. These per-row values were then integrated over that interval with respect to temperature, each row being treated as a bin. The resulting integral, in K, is -0.05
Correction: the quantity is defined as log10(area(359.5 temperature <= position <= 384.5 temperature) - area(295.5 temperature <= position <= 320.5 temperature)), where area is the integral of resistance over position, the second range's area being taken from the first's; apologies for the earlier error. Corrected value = 1.99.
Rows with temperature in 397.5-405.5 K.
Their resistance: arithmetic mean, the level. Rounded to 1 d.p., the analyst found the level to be 46.6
